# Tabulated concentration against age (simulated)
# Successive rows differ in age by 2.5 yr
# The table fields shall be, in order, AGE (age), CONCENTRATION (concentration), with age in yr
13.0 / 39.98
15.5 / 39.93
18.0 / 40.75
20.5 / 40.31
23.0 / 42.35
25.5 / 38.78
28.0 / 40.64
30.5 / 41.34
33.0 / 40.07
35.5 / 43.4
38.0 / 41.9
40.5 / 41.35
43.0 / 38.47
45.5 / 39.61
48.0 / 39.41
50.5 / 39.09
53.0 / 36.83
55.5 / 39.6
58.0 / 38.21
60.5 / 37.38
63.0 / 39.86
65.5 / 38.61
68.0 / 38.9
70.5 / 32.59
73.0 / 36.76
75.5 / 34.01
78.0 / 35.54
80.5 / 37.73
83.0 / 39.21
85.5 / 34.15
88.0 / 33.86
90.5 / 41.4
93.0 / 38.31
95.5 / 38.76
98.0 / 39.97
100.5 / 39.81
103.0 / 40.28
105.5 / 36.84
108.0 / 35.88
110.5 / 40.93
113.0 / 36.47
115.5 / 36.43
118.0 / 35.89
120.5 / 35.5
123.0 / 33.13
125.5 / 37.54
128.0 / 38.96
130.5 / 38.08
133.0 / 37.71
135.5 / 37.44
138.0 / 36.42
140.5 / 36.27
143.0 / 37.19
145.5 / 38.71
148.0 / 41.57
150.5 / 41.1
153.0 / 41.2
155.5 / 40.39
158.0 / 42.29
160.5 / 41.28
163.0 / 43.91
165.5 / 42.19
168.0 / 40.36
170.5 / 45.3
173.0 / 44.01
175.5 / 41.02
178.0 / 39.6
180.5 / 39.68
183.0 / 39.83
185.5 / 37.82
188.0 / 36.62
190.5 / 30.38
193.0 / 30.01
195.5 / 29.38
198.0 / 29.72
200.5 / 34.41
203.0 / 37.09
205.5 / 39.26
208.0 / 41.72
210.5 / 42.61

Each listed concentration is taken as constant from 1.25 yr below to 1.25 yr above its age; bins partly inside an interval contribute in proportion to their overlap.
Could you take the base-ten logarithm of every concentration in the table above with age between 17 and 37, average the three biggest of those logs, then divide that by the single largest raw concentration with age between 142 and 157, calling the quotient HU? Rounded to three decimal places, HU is 0.039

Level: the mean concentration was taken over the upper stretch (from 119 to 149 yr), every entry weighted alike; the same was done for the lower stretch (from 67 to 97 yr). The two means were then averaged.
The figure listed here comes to 37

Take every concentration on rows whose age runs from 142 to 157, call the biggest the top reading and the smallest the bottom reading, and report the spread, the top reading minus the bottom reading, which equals 4.4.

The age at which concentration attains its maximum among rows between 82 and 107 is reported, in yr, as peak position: 90.5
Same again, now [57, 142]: 90.5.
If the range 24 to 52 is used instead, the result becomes 35.5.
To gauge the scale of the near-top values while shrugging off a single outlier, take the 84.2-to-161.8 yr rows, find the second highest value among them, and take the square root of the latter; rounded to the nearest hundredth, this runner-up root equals 6.45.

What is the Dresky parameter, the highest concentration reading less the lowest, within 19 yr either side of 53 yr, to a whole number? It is 11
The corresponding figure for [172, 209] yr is 15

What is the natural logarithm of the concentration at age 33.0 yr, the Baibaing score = 3.69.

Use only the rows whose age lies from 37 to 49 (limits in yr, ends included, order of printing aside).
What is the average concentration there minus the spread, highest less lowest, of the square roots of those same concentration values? 39.9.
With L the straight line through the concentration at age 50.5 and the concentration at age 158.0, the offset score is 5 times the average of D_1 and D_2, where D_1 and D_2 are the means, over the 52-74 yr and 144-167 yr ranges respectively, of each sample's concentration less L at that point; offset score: -7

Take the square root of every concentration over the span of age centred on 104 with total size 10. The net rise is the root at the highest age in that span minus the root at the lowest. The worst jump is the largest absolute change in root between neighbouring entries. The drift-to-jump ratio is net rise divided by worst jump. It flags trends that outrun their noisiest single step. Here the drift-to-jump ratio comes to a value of -1.15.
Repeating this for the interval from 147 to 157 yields -1.45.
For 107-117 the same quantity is 0.11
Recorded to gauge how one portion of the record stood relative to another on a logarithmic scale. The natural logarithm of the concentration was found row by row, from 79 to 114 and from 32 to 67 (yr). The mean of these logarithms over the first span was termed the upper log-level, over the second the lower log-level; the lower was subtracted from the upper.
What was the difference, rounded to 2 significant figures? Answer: -0.038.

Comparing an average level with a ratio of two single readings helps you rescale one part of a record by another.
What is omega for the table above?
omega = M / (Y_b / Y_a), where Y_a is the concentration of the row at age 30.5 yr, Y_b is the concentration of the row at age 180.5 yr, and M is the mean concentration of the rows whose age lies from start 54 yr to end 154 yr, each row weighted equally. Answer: 39.3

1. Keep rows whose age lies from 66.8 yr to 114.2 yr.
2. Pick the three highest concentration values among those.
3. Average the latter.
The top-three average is 40.9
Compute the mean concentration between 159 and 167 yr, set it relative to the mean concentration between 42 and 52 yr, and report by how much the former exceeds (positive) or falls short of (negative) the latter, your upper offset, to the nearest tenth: 3.3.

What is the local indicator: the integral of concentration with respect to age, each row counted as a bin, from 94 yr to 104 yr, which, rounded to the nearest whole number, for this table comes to 397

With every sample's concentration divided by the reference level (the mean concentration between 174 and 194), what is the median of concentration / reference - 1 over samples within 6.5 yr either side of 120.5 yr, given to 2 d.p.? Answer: -0.03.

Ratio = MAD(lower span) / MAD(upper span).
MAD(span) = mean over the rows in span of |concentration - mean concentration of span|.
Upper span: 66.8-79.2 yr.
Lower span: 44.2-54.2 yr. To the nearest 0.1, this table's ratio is 0.5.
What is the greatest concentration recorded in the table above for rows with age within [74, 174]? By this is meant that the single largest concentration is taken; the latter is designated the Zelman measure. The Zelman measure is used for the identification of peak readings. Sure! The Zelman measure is 45.3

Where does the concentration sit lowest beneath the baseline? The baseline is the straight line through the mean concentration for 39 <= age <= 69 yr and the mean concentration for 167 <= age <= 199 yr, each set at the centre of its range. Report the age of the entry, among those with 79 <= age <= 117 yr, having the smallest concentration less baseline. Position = 88.0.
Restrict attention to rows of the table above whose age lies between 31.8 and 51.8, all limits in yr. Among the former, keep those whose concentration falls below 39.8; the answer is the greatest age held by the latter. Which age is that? 50.5 yr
